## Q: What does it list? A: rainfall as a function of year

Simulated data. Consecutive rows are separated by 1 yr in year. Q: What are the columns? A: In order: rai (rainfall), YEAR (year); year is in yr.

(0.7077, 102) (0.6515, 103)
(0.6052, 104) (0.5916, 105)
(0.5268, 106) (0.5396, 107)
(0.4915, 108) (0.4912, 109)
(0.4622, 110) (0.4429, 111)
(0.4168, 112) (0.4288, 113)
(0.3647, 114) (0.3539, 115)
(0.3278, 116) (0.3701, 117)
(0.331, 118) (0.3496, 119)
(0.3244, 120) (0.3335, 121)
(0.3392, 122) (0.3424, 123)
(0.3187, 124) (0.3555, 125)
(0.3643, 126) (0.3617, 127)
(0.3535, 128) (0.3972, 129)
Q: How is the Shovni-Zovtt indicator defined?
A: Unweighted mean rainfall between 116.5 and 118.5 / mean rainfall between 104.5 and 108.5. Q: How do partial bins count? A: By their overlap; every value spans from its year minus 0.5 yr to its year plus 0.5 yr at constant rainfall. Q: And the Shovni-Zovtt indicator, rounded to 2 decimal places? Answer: 0.65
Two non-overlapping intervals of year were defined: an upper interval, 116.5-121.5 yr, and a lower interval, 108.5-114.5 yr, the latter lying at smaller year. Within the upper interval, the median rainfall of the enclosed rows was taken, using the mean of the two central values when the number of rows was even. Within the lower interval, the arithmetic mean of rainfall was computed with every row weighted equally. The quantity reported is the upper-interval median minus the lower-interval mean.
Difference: -0.10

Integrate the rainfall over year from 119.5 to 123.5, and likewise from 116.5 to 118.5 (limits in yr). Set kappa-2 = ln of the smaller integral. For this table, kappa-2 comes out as -0.36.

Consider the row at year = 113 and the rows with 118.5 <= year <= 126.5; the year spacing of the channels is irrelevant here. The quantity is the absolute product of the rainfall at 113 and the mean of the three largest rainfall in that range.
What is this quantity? 0.15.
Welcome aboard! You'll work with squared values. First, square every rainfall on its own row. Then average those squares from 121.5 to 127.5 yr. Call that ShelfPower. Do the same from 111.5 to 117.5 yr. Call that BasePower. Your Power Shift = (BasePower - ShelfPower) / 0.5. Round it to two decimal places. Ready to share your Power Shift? 0.05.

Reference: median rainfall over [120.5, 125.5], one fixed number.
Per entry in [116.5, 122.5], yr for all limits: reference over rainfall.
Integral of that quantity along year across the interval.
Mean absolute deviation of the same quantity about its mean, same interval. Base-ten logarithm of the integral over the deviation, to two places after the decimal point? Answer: 2.23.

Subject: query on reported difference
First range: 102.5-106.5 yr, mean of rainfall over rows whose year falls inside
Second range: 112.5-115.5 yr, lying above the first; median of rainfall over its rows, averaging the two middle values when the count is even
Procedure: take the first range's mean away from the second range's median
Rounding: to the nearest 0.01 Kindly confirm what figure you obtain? -0.23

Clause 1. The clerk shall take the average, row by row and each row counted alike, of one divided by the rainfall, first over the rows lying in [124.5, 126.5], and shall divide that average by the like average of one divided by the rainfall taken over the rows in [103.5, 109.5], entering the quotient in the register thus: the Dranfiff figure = 1.49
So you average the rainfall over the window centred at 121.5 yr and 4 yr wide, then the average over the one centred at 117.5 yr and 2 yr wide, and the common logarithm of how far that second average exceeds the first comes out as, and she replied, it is -1.8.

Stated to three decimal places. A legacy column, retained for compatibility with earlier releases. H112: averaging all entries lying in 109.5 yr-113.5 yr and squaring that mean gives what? 0.192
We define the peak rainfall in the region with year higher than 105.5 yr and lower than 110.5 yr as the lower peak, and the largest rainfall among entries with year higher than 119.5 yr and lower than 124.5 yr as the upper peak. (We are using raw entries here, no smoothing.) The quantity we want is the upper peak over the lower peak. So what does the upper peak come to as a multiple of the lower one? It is 0.63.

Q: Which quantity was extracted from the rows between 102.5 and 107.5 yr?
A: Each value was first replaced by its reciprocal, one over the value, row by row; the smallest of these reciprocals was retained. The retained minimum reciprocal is 1.5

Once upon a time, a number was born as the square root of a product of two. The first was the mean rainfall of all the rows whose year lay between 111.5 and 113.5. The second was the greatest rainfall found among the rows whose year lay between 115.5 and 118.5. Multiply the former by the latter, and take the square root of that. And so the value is 0.396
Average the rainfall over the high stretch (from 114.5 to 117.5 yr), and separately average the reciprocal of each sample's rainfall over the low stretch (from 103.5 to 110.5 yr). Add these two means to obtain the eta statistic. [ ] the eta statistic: 2.3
